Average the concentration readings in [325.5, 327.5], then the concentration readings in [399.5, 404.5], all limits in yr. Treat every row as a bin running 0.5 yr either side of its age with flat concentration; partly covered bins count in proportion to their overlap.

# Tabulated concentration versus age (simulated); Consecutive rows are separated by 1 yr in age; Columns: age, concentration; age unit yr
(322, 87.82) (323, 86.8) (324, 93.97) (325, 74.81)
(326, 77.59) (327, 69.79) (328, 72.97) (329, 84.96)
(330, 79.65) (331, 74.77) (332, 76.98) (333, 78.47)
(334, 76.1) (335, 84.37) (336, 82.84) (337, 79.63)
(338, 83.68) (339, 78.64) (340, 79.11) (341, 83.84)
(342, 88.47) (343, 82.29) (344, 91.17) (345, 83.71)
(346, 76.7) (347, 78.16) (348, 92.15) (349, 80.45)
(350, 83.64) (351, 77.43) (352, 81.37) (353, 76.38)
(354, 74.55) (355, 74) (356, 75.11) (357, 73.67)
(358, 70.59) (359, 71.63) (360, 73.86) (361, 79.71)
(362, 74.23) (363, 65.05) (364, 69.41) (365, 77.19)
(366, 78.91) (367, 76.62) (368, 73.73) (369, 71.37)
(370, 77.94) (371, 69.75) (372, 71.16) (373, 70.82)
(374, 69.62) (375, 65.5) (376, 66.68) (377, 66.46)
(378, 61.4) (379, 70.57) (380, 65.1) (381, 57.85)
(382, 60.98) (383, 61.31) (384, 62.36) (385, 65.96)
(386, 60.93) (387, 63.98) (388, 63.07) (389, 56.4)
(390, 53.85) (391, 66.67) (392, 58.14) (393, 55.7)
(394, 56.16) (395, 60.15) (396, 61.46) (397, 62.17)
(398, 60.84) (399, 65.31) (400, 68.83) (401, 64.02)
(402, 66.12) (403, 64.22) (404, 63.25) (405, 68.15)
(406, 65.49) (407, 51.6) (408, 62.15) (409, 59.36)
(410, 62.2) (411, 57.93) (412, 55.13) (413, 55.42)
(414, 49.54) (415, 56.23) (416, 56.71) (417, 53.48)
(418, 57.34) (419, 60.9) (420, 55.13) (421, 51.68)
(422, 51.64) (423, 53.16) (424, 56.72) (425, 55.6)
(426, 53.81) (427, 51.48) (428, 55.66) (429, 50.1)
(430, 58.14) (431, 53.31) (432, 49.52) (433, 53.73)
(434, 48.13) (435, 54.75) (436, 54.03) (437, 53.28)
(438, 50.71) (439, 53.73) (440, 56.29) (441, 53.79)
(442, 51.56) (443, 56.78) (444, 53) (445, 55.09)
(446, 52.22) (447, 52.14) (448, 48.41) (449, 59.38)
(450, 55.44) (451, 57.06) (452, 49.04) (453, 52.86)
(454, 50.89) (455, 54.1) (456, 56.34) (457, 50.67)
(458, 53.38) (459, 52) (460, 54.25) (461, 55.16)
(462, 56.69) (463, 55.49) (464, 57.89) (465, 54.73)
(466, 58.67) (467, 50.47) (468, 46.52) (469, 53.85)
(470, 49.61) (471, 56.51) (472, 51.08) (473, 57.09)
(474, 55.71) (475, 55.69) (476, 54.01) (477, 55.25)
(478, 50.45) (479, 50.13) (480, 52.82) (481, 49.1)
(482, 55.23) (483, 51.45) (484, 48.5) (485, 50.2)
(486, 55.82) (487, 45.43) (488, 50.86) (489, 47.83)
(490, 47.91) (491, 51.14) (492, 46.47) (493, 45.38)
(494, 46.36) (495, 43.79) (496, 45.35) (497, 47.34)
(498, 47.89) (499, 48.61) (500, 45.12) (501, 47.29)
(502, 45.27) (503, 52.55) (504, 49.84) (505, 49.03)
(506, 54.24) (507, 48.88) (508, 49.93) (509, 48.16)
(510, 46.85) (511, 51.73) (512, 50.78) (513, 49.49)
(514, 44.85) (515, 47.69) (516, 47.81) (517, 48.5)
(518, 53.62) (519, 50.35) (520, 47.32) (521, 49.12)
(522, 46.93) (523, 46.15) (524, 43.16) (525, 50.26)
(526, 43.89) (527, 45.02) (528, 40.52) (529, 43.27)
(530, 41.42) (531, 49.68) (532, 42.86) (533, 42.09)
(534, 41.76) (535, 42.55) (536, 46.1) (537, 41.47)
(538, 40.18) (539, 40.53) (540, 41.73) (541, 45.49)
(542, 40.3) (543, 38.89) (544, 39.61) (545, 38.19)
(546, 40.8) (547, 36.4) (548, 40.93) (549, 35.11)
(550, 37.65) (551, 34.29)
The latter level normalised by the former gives 0.89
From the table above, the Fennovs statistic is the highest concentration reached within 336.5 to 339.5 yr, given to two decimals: 83.68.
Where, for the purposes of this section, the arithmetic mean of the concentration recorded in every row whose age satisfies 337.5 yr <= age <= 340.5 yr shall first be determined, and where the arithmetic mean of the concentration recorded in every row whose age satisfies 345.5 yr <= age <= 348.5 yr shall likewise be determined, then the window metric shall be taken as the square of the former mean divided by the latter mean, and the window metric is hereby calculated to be 79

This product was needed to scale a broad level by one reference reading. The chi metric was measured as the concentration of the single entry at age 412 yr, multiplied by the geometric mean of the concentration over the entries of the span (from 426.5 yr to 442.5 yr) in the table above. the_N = 2919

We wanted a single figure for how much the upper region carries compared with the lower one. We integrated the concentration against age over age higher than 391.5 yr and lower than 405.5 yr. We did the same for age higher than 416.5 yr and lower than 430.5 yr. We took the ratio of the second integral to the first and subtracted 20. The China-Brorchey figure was -19.1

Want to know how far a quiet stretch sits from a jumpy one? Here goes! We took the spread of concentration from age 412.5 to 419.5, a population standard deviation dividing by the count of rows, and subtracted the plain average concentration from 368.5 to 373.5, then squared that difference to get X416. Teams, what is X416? 4755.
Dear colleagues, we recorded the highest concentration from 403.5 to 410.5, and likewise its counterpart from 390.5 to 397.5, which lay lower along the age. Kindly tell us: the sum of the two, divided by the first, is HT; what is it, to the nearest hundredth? 1.98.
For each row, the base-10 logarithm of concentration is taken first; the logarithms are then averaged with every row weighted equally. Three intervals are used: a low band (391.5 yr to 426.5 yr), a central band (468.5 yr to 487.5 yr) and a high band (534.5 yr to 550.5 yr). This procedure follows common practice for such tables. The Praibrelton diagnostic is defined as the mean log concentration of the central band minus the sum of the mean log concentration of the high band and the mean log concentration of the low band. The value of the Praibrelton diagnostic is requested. -1.65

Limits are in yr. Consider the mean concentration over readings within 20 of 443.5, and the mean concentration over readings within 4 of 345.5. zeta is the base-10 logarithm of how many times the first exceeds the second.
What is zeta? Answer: -0.20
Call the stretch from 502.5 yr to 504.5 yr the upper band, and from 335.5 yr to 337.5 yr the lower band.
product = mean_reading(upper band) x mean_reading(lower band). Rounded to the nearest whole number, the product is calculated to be 4159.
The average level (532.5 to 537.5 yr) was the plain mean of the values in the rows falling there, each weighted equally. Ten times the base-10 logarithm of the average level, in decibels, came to 16.3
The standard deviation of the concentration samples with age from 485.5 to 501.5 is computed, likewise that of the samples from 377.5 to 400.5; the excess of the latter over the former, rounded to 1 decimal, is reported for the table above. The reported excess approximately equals 1.3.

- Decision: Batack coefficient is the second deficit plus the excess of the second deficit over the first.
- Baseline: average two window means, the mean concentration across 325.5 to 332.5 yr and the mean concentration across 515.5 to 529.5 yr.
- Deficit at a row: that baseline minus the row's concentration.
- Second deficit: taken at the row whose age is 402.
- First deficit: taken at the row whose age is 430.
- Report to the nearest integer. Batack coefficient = -12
